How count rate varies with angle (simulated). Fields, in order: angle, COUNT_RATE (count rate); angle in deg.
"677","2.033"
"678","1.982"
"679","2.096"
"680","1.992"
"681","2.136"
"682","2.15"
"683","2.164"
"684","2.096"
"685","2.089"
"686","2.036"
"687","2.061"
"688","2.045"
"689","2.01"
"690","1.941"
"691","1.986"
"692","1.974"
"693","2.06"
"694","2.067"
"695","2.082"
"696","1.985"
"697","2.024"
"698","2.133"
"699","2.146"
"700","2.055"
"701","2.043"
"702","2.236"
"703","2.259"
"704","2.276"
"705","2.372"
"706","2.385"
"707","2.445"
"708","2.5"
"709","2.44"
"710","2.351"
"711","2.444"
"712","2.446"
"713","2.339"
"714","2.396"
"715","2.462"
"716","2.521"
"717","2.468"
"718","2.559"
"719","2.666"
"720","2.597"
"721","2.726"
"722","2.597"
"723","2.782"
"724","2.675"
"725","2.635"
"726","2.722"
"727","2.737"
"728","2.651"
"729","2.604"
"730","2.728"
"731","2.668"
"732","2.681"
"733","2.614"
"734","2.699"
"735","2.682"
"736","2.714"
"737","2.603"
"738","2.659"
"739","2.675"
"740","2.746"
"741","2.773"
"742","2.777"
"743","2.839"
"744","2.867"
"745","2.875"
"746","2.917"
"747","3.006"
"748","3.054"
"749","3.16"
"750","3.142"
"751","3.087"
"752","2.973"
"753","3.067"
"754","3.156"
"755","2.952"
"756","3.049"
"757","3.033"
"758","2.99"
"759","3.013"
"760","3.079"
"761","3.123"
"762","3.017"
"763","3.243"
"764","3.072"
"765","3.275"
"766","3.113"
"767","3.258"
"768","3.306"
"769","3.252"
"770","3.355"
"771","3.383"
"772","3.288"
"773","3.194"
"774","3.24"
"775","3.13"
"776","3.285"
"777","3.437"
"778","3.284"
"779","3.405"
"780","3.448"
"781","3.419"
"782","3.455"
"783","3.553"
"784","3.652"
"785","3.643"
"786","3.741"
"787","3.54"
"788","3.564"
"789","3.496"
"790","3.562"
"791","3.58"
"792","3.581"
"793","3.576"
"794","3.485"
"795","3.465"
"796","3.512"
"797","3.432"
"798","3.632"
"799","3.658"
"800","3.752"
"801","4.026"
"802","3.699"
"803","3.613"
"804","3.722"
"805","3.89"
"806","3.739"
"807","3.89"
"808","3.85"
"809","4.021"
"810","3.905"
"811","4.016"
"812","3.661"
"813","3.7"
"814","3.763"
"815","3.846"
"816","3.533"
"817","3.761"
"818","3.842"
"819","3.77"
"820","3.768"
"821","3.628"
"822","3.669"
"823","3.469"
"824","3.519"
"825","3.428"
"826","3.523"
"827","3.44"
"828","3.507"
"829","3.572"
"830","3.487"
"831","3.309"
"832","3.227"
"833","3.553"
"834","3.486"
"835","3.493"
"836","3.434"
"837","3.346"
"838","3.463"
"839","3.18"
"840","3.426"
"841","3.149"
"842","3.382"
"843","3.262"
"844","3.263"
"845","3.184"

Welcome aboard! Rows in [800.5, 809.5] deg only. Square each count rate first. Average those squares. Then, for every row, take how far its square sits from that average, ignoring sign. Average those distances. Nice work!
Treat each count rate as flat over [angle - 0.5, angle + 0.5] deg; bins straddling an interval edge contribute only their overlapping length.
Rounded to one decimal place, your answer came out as 0.9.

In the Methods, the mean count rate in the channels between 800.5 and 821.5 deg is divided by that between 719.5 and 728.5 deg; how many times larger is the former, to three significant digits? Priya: 1.42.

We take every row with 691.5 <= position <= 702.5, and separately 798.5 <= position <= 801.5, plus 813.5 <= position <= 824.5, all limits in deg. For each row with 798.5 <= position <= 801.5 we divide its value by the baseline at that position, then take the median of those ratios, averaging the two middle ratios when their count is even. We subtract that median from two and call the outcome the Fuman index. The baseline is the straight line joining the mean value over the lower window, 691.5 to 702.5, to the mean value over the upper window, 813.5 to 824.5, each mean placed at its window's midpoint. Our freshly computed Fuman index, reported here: 0.908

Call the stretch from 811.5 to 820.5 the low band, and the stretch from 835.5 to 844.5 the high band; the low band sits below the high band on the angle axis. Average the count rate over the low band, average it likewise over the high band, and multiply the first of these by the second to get 12.4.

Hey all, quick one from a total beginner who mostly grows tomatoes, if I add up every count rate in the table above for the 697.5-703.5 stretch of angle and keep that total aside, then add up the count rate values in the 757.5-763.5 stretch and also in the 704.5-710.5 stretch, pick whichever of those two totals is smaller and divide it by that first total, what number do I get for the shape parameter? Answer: 1.1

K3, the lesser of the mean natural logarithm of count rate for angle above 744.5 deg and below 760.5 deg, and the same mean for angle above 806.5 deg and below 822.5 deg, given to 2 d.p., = 1.11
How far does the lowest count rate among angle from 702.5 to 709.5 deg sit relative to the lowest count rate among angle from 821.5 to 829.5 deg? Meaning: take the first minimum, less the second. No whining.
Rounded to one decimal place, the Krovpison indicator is -1.2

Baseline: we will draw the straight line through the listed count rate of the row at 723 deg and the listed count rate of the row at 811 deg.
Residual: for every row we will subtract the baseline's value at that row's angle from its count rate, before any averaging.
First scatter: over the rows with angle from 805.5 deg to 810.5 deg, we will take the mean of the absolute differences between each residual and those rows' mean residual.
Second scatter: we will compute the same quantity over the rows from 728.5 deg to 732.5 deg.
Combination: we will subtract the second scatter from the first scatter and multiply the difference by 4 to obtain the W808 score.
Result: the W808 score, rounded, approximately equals 0.11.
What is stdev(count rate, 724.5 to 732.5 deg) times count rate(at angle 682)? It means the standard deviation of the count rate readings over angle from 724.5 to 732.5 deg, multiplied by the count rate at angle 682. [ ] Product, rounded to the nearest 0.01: 0.10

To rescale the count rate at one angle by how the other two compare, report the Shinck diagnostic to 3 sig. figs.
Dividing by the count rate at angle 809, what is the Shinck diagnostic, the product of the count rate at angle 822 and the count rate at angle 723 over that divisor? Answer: 2.54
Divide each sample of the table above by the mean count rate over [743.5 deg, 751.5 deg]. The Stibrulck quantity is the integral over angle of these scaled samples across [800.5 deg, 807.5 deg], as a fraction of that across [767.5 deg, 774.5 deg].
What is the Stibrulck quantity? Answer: 1.2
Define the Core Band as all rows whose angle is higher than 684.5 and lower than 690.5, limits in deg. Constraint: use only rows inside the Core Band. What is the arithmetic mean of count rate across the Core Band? 2.0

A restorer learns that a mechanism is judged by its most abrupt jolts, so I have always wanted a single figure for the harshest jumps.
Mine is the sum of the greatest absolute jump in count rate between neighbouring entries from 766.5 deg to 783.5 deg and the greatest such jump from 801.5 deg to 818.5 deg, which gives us 0.51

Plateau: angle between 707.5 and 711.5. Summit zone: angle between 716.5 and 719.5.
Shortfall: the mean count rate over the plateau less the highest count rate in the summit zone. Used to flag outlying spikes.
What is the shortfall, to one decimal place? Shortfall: -0.2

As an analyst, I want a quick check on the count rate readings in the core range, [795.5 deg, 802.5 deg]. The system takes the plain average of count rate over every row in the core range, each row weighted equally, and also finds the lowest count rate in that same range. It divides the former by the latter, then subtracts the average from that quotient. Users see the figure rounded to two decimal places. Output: -2.60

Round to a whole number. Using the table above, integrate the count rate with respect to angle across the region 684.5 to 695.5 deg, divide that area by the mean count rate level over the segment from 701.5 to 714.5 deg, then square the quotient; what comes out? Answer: 88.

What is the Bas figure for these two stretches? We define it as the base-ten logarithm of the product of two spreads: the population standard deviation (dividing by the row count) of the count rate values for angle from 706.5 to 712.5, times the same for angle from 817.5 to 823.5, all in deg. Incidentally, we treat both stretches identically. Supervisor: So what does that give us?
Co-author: -2.27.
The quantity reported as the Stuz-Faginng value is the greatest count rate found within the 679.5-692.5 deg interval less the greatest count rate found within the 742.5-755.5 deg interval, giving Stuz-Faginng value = -1.0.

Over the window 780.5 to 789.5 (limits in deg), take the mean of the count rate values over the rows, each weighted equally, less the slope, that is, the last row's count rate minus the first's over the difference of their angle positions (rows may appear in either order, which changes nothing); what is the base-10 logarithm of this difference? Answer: 0.55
